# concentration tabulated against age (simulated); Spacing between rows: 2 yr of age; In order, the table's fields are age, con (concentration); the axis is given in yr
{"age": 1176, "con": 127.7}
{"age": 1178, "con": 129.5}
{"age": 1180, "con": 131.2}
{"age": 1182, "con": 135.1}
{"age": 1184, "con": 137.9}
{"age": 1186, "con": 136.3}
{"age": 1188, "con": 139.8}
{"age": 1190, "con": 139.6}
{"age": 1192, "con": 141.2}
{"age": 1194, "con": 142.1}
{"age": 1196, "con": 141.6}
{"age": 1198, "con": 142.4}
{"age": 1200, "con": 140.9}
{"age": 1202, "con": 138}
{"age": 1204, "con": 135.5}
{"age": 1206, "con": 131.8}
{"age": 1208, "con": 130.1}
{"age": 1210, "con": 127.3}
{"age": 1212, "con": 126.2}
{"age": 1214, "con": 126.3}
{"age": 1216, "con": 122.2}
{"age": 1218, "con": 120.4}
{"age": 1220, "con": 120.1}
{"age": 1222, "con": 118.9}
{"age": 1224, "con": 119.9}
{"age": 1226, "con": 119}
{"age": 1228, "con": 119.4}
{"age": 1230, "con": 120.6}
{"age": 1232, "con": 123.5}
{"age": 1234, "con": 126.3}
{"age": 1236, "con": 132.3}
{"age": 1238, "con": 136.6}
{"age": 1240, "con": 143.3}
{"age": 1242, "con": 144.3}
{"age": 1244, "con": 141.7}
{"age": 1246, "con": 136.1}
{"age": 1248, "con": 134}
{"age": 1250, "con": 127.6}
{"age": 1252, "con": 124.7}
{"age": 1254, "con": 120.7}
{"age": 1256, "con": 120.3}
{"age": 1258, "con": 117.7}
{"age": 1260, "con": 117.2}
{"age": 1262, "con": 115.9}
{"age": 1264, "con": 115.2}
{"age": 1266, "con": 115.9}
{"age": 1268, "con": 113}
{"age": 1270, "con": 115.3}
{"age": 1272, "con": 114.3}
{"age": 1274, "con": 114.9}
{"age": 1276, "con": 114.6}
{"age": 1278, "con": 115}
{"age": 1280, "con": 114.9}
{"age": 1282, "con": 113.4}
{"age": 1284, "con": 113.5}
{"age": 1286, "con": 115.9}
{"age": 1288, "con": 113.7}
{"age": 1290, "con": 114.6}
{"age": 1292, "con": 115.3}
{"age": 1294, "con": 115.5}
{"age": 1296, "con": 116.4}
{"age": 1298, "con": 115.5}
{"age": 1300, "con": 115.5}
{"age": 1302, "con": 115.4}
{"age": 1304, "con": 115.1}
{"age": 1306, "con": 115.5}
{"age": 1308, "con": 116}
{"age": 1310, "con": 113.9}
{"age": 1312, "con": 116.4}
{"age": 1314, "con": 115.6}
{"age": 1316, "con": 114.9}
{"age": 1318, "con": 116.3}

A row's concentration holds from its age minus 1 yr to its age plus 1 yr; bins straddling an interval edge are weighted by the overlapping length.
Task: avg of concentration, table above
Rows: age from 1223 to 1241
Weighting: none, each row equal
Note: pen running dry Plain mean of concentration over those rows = 127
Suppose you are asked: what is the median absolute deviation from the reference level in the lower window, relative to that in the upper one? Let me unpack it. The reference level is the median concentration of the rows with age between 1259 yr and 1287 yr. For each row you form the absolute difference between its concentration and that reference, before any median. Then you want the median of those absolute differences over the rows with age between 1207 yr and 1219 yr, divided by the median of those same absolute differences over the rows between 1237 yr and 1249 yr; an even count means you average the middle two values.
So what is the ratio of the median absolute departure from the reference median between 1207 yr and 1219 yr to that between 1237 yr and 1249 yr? 0.5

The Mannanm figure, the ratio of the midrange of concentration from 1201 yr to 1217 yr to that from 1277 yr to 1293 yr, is 1.13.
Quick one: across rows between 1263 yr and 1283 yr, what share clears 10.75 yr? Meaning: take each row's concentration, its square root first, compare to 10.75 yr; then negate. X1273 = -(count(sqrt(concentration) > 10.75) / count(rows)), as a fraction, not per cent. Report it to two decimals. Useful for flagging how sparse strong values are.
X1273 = -0.10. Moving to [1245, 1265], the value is -0.90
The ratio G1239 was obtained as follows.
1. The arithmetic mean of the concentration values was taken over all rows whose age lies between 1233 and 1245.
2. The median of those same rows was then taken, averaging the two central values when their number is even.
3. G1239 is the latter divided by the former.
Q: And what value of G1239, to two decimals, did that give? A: 1.01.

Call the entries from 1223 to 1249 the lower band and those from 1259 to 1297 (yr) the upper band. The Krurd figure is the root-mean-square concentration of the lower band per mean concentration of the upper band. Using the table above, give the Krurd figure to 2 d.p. 1.14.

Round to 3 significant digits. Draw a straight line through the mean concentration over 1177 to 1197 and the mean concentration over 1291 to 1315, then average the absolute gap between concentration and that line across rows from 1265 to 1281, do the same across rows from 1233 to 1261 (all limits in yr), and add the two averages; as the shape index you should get 13.9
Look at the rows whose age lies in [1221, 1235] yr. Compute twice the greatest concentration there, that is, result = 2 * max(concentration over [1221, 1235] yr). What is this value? 253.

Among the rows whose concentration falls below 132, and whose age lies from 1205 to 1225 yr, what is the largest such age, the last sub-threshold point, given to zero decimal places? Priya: 1224 yr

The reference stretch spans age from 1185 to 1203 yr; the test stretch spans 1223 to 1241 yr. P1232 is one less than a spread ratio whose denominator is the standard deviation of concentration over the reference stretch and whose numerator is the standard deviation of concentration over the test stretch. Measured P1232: 3.3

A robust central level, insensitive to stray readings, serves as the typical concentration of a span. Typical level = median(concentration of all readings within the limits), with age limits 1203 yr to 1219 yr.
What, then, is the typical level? 127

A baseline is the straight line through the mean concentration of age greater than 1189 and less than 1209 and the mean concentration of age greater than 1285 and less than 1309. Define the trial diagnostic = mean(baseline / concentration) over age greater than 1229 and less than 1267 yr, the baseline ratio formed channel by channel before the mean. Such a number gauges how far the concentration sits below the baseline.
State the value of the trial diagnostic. 1.00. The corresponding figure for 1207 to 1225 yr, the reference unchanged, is 1.09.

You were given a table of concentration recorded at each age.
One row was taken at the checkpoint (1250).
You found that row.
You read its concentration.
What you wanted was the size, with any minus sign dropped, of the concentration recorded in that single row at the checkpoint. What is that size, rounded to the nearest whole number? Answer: 128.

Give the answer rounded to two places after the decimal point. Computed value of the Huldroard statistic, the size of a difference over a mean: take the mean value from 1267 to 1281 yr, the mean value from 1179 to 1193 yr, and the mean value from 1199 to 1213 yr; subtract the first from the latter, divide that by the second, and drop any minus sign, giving 0.13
